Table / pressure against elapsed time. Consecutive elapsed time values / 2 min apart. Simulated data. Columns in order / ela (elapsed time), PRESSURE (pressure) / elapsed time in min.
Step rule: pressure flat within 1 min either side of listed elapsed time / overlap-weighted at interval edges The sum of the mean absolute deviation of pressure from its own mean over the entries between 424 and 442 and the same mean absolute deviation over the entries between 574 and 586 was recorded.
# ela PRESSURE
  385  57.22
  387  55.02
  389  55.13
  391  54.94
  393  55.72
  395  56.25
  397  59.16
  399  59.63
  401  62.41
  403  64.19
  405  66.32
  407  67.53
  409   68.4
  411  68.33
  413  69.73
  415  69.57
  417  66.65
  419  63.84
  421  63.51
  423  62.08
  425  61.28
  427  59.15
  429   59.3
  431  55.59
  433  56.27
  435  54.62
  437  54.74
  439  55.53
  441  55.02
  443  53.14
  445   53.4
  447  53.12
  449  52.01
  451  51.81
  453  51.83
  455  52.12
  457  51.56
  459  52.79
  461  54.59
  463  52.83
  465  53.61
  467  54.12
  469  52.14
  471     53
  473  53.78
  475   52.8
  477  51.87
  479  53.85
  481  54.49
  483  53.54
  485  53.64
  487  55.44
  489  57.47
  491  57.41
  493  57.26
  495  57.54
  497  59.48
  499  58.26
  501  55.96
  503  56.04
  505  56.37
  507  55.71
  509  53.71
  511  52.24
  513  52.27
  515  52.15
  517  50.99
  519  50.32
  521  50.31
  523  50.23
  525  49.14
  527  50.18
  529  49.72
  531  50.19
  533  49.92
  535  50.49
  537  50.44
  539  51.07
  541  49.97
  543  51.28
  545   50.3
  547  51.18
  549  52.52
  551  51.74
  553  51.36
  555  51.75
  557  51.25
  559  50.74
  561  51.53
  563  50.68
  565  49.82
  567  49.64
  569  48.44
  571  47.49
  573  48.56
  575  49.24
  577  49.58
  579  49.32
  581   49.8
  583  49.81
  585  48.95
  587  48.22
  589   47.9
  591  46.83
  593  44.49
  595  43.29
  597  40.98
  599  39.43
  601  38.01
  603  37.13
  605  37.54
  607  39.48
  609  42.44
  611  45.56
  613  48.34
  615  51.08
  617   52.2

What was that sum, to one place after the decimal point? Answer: 2.3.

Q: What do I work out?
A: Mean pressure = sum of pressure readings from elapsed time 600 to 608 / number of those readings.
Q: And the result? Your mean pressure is 38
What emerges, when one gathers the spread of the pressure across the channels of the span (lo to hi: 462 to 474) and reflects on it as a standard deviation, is 0.7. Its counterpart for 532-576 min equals 1.2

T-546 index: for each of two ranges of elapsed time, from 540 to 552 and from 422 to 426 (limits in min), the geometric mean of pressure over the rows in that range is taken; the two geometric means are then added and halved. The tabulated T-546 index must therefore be 56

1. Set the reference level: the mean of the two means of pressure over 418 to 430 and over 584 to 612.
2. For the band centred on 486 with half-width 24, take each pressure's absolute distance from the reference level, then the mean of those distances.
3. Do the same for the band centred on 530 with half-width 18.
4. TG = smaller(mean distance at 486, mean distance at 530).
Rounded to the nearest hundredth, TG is 1.64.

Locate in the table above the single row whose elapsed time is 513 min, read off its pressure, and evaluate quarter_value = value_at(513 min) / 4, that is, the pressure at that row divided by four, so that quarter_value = 13.1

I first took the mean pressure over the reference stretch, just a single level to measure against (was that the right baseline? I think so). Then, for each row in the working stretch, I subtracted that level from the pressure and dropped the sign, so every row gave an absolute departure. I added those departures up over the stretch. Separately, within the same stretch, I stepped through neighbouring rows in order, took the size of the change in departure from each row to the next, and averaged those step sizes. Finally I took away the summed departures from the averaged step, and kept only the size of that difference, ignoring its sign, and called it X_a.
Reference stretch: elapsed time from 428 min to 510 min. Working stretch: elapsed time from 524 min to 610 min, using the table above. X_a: 284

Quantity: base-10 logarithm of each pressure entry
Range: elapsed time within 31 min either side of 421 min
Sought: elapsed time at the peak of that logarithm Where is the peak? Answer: 413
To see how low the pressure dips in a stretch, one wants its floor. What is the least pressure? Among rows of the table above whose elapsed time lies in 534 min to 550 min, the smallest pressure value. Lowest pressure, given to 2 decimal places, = 49.97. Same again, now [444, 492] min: 51.56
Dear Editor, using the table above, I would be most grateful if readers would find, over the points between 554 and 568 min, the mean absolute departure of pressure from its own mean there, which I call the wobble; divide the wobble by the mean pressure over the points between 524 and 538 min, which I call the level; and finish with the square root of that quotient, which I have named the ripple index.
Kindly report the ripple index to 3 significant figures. 0.112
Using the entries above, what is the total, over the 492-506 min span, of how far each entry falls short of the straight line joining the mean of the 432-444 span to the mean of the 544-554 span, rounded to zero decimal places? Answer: -30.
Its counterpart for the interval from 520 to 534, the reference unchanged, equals 15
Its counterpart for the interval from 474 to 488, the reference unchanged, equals -1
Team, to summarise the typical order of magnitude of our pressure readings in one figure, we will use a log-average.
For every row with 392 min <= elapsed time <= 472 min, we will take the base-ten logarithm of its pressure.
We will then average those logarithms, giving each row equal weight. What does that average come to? 1.763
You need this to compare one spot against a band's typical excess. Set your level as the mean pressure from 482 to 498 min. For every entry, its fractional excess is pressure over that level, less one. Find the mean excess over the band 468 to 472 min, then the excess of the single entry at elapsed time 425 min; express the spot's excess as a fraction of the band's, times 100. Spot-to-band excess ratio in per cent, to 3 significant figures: -123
